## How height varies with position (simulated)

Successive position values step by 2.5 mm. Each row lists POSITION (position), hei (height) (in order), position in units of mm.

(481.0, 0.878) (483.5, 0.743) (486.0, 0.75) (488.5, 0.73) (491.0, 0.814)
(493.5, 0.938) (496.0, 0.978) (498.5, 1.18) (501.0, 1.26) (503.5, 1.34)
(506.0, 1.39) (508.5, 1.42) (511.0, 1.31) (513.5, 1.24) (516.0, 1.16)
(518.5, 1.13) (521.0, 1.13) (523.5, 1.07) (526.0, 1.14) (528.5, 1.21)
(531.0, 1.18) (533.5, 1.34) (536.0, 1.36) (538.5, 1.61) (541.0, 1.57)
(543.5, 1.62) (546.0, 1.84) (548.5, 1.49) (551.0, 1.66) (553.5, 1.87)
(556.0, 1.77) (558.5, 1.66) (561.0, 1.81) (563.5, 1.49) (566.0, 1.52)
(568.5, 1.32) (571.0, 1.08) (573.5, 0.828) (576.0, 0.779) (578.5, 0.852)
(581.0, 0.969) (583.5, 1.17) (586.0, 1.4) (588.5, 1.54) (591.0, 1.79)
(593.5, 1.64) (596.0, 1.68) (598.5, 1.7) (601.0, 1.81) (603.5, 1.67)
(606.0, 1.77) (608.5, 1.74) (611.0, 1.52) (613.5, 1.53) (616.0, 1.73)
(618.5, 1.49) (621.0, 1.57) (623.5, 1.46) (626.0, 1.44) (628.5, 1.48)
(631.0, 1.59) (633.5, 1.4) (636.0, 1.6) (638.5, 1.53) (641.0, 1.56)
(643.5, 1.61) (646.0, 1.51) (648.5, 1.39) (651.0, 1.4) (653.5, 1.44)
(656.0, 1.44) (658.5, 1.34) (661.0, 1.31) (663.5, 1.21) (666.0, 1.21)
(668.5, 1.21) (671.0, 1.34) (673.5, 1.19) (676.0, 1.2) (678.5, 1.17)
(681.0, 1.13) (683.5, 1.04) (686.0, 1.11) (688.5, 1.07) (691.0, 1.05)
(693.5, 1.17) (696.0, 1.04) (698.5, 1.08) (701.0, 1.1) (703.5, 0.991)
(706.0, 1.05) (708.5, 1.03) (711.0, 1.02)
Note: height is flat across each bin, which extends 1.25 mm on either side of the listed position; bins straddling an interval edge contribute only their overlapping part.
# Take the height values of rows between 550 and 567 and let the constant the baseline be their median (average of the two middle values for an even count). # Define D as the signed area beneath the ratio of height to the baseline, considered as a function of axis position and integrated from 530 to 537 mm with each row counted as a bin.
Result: 5.5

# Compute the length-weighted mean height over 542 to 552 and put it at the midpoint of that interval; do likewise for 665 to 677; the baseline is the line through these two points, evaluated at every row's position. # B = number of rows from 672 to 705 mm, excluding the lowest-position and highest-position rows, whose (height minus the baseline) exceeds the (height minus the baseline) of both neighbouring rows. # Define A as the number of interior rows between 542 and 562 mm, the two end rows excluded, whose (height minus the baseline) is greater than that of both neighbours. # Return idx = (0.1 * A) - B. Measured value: -3.80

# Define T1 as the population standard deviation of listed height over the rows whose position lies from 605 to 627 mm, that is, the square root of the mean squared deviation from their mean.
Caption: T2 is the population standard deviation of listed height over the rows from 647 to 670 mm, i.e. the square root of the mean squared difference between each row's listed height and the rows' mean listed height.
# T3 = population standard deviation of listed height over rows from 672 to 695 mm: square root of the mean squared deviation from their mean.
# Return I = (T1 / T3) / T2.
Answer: 23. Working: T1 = 0.12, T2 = 0.09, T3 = 0.058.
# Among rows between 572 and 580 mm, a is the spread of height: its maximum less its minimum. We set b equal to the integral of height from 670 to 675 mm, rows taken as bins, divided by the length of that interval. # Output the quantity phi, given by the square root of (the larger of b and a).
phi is 1.12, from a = 0.07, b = 1.26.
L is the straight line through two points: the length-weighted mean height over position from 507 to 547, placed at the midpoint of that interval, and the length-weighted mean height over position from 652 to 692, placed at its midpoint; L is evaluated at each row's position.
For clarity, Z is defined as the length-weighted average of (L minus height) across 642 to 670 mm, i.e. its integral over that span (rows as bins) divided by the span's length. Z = -0.1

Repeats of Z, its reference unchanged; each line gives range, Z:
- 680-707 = 0.1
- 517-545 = 0.0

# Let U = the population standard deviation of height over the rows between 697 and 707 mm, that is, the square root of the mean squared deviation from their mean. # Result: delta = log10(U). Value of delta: -1.39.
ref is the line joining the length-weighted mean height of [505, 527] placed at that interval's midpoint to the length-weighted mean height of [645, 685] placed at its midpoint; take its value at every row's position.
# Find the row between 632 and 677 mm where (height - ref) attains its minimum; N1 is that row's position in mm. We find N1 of 673.5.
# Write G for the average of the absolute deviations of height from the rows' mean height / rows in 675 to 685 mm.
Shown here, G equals 0.050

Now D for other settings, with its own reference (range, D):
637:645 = 7.5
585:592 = 6.6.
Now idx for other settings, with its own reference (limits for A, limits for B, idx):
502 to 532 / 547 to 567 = -1.70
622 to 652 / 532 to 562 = -2.70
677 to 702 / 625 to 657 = -2.80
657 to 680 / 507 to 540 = -1.80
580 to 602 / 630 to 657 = -1.90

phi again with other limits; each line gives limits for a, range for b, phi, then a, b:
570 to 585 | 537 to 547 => 1.28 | 0.39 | 1.65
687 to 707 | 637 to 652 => 1.23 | 0.18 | 1.50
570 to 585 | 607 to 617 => 1.28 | 0.39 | 1.63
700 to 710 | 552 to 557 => 1.35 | 0.11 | 1.81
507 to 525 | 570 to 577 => 0.95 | 0.35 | 0.89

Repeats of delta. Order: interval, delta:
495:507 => -0.84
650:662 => -1.28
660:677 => -1.25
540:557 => -0.88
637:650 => -1.14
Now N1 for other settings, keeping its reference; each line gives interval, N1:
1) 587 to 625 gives 623.5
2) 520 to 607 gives 576.0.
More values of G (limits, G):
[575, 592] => 0.311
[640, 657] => 0.070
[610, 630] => 0.062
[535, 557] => 0.126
